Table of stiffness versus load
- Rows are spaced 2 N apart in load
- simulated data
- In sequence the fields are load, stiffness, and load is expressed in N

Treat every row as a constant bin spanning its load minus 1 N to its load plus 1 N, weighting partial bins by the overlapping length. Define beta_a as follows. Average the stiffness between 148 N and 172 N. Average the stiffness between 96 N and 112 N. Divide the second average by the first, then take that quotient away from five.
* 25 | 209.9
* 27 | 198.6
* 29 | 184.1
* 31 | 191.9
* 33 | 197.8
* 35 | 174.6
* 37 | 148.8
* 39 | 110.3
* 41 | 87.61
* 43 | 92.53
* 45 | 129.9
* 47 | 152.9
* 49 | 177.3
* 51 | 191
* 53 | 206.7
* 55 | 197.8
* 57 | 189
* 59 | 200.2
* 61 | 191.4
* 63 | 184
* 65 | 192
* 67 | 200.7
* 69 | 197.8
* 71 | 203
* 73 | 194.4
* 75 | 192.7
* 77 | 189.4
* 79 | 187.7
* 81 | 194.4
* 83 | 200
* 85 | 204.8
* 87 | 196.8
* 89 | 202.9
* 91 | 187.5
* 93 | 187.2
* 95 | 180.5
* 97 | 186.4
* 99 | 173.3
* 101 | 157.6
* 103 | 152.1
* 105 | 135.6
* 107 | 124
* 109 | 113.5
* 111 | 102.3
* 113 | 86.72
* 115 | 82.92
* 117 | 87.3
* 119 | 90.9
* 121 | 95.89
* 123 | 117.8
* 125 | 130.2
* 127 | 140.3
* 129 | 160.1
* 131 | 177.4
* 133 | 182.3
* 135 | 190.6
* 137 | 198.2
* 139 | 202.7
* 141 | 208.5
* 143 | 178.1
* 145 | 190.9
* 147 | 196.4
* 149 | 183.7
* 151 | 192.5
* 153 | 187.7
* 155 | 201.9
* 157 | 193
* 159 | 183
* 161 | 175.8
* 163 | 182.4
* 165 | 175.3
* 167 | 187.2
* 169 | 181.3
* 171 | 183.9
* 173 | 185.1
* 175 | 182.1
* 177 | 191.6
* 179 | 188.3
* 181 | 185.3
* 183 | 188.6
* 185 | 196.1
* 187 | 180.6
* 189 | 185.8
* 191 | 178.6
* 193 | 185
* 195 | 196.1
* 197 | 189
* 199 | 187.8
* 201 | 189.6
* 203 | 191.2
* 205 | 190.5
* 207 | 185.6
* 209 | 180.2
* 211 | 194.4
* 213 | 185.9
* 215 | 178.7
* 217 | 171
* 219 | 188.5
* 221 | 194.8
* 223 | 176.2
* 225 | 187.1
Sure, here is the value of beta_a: 4.23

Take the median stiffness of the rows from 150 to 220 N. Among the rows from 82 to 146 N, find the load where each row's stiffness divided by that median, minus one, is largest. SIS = 141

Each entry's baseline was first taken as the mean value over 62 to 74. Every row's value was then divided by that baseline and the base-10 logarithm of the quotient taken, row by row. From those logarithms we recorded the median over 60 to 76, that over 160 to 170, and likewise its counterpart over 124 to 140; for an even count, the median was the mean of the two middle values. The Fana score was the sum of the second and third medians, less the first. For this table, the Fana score -0.06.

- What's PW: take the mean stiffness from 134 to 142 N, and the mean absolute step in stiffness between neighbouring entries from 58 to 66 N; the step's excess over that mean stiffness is -192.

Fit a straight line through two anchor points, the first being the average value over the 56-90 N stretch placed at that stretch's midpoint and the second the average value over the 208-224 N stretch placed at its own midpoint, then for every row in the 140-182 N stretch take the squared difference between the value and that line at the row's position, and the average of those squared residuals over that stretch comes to 60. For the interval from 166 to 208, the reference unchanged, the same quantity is 25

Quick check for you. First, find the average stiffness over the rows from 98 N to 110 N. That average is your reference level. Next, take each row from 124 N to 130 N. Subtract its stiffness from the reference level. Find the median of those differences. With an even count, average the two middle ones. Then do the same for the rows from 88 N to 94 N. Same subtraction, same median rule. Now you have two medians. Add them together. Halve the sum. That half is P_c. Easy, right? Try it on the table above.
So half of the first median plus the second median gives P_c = -21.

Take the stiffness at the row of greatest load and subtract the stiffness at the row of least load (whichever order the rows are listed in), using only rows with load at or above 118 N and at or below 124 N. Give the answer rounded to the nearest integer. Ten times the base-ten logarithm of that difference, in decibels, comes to 14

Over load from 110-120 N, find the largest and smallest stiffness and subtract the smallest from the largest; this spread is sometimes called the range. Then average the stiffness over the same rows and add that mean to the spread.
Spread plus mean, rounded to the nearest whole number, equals 109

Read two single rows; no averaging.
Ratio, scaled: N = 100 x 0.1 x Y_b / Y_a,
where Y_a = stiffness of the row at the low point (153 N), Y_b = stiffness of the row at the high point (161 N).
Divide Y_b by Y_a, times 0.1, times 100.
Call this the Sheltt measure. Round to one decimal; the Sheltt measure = 9.4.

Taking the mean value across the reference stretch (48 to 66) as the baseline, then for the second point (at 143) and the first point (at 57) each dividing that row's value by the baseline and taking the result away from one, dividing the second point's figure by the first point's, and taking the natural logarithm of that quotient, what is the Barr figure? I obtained 1.5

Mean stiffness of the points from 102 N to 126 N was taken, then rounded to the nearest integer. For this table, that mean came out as 110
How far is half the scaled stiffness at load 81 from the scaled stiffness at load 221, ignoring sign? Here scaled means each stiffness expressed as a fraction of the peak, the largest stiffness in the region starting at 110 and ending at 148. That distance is 0.47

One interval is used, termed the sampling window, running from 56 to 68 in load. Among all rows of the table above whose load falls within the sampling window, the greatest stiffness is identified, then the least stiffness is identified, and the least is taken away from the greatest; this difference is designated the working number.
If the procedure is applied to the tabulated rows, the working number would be 16.7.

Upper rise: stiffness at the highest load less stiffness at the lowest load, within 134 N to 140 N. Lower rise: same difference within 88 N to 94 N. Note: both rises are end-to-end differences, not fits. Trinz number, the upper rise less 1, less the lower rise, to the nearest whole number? 27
